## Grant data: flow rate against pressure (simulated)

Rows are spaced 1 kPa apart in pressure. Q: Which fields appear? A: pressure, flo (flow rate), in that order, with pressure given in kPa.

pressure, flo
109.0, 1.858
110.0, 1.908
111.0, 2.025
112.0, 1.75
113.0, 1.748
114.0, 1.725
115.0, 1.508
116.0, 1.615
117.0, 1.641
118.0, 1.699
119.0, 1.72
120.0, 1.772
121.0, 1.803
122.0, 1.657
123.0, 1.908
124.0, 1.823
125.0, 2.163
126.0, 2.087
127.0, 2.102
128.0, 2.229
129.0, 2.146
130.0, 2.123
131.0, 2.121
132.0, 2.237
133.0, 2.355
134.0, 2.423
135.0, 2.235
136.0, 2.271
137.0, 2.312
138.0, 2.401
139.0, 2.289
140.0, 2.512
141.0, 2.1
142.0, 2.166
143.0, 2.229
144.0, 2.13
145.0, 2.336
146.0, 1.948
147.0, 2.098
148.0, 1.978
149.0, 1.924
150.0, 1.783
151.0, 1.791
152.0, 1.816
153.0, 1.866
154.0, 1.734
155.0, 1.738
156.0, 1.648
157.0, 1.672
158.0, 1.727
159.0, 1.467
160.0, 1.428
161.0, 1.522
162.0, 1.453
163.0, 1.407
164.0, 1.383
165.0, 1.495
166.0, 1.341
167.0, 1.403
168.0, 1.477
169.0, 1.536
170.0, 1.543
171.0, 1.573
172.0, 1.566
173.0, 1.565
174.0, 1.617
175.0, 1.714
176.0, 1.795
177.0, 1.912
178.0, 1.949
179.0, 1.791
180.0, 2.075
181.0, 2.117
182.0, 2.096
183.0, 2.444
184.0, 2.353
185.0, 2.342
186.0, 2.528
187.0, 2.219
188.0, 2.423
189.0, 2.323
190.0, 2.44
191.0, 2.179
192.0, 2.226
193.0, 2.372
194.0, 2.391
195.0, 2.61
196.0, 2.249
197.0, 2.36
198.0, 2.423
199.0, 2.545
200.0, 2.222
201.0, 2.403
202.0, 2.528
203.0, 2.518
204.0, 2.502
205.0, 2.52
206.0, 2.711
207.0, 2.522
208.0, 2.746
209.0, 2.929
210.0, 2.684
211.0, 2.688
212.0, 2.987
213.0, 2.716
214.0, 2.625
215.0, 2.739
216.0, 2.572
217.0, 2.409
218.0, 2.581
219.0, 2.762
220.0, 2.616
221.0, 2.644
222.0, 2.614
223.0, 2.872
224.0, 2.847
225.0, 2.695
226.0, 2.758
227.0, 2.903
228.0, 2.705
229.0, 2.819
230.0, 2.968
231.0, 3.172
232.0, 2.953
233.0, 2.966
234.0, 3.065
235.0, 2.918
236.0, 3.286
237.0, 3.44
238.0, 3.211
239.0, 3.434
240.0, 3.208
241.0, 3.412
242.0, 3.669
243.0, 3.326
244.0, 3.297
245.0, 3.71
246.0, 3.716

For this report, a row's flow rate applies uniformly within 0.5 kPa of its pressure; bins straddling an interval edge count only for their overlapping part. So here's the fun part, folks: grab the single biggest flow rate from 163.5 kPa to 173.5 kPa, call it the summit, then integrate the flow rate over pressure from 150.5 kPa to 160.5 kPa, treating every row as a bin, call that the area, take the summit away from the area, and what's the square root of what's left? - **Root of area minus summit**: 3.91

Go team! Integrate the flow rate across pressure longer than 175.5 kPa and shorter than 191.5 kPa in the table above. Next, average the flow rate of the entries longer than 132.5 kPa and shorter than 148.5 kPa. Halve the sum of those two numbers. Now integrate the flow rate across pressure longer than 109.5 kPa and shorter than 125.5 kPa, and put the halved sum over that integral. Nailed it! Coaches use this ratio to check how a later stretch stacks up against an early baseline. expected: 0.65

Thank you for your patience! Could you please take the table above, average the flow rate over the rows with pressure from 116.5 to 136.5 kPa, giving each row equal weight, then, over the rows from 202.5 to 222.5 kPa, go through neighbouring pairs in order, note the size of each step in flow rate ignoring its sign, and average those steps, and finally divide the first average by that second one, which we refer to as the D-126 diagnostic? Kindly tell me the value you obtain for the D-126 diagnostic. 14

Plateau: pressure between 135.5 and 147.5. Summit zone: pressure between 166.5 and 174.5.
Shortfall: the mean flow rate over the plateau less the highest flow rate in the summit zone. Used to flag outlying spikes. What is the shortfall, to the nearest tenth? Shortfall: 0.6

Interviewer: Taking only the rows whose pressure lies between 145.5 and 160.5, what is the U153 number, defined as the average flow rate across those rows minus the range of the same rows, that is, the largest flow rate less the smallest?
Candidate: 1.1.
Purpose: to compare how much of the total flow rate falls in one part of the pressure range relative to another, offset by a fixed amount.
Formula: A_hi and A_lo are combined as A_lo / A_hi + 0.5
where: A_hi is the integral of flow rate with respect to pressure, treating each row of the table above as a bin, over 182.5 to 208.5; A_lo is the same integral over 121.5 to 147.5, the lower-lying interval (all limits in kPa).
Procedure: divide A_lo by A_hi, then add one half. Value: 1.39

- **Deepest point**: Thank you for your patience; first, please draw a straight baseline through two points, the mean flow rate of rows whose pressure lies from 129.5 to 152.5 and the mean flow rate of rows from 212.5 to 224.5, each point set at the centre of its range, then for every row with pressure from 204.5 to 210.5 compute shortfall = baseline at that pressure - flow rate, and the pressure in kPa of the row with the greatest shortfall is 207.0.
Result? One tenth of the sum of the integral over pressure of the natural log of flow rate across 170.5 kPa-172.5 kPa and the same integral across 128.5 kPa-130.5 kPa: 0.24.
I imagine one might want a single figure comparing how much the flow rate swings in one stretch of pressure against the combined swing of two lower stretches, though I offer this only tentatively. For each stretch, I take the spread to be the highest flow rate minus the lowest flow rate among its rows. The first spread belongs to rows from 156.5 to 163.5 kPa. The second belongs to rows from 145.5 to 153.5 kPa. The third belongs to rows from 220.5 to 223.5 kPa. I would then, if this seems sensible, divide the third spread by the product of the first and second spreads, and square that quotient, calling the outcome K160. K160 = 7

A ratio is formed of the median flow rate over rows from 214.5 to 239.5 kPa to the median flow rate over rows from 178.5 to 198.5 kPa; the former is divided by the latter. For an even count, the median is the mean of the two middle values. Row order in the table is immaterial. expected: 1.21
